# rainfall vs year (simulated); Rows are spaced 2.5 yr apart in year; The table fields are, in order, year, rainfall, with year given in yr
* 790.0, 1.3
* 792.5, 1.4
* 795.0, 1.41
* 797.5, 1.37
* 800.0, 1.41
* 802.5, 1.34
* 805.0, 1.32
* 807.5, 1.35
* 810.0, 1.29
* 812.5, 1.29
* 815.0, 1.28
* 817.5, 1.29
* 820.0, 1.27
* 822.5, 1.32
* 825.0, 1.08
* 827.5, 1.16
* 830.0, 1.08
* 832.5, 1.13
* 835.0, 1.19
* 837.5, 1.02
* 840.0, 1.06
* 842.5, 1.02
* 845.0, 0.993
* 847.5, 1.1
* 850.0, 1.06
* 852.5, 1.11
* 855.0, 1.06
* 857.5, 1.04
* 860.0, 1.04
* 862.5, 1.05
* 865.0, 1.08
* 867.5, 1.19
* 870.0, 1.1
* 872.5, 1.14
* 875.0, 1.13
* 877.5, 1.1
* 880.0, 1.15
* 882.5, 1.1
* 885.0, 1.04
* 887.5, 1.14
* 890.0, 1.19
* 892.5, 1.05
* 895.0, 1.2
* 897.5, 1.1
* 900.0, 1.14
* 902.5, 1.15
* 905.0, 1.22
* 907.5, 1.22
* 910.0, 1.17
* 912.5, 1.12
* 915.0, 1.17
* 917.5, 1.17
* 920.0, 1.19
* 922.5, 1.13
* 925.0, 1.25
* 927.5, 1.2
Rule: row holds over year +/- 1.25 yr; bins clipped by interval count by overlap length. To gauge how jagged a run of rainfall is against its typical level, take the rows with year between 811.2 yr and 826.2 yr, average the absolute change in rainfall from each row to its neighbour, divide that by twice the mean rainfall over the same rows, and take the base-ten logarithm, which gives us -1.58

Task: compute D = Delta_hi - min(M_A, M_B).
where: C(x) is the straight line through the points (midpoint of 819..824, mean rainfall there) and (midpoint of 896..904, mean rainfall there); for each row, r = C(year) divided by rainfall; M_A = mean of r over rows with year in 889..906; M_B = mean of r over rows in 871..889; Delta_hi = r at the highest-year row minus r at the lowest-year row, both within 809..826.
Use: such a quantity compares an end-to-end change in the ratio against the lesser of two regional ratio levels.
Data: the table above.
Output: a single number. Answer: -0.82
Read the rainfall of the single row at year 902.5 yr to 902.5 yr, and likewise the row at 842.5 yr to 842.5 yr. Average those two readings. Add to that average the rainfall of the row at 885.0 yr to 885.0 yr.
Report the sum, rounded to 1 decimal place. 2.1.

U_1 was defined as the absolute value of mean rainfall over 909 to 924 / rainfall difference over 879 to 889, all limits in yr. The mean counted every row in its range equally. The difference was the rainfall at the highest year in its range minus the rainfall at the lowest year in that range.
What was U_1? 116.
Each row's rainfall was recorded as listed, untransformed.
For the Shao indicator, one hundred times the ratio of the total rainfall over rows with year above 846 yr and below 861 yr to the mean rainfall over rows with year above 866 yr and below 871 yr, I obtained 560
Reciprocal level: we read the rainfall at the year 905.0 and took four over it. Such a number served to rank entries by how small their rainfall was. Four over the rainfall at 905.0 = 3.28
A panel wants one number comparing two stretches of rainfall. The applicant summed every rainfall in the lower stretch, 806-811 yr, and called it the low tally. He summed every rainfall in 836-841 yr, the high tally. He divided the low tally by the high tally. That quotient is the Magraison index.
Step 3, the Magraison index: 1.27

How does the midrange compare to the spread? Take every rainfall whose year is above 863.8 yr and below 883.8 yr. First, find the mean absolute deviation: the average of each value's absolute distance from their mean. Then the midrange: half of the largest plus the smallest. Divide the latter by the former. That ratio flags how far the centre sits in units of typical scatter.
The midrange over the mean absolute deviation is 39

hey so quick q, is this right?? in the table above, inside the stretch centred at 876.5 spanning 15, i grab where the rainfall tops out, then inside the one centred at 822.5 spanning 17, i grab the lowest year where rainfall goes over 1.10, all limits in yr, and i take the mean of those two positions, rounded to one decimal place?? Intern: 847.5 yr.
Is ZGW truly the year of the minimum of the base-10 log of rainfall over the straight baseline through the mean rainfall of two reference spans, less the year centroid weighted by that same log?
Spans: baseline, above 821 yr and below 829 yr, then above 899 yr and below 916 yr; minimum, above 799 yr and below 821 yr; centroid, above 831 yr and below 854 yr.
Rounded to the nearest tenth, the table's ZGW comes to -23.4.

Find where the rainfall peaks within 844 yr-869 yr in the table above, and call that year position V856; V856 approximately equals 867.5 yr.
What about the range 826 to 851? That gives 835.0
